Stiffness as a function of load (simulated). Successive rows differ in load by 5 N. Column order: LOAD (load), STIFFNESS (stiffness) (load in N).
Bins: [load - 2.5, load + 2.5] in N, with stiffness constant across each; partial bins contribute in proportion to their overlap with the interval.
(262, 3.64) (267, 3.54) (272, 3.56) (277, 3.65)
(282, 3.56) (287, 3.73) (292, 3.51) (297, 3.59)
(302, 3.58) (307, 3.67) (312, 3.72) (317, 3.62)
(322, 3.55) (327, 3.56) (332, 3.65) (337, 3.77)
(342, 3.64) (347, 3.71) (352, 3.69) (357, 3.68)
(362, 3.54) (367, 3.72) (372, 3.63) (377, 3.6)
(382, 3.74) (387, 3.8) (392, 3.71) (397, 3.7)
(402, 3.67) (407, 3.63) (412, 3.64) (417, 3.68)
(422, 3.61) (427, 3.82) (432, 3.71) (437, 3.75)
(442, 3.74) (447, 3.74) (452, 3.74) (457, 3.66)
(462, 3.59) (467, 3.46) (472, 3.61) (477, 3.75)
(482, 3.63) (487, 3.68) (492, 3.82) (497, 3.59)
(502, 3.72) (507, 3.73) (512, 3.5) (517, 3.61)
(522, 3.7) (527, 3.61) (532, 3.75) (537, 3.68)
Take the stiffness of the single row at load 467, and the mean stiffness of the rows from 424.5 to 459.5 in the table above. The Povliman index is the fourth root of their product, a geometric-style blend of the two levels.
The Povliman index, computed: 1.896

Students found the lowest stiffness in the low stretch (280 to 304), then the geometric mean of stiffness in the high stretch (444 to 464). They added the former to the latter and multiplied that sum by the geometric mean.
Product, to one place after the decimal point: 26.5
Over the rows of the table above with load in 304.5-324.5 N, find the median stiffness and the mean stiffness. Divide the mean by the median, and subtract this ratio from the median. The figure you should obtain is 2.65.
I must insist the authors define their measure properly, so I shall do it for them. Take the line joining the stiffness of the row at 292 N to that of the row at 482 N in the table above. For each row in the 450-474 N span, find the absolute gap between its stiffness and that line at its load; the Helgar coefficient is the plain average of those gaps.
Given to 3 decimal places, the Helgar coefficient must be 0.075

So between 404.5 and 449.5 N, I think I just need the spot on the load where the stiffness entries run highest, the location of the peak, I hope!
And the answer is 427 N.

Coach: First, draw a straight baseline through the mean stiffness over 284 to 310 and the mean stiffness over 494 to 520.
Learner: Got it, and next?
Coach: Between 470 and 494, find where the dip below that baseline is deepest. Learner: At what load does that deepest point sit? 472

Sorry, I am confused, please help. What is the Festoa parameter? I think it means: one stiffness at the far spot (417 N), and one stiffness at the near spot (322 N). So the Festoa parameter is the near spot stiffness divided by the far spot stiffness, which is 0.96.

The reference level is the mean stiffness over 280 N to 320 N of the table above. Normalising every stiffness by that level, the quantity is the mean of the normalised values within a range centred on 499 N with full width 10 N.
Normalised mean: 1.01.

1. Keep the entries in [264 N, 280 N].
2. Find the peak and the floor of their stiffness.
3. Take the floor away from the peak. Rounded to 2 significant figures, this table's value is 0.11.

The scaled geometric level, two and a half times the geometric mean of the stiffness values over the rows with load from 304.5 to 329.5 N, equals 9.06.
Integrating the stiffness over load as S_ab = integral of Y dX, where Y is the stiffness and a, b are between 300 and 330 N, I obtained 108.5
